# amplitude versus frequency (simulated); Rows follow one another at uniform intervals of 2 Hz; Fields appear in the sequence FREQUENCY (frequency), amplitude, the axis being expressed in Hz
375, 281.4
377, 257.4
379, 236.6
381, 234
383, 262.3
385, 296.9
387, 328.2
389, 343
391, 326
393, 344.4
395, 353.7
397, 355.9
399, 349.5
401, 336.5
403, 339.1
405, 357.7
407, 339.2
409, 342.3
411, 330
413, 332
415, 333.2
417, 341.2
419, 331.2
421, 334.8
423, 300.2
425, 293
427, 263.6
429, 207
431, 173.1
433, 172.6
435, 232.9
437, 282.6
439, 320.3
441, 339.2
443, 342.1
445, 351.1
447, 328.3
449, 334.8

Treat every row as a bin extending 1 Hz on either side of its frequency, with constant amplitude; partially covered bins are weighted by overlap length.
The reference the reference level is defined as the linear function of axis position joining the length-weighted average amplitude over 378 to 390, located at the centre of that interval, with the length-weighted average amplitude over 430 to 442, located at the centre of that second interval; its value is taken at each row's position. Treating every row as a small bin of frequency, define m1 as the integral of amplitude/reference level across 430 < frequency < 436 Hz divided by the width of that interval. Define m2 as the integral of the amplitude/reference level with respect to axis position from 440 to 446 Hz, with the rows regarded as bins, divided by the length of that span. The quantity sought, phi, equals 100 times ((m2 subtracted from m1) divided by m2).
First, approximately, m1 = 0.76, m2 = 1.38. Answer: -45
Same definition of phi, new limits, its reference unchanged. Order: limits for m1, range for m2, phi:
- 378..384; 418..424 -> -30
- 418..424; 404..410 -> -4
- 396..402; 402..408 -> -1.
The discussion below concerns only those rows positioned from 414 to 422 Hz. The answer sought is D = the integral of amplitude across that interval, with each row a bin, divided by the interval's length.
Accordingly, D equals 335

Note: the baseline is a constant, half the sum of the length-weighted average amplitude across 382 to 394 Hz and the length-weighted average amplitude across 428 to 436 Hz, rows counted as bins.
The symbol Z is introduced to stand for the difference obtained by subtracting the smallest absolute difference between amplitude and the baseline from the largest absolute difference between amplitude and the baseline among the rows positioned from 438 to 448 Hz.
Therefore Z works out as 31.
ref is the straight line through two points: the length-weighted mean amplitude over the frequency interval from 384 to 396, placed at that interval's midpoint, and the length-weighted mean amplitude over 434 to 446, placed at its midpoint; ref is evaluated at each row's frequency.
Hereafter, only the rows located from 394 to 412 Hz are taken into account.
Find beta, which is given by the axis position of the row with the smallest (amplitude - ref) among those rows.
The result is 411 Hz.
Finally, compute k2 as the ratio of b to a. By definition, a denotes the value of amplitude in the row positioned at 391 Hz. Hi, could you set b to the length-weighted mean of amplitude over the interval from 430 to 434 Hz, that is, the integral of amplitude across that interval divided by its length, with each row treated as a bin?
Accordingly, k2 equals 0.53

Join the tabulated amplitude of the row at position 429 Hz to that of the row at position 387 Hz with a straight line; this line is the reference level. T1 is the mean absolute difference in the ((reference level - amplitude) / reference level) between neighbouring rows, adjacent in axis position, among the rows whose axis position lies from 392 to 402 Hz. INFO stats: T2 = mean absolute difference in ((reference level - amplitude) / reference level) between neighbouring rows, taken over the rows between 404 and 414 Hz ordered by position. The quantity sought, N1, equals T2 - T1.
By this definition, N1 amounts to 0.01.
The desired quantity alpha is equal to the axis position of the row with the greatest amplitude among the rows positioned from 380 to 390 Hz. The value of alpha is 389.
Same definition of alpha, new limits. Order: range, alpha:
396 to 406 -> 405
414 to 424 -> 417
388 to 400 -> 397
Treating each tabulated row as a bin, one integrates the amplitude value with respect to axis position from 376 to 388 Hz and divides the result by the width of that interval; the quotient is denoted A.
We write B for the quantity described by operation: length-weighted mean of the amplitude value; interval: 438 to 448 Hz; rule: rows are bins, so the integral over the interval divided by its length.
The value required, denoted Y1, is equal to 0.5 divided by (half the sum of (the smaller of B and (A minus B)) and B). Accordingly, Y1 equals 0.0037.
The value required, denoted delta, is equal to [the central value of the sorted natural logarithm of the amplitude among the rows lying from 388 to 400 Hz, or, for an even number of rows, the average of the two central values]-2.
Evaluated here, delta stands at 3.85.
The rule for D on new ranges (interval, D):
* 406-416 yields 335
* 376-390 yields 280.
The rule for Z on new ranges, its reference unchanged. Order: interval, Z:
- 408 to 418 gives 12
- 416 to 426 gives 48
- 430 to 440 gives 60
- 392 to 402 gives 19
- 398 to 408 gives 21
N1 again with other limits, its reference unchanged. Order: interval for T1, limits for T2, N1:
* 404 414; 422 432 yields 0.09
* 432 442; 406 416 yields -0.24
